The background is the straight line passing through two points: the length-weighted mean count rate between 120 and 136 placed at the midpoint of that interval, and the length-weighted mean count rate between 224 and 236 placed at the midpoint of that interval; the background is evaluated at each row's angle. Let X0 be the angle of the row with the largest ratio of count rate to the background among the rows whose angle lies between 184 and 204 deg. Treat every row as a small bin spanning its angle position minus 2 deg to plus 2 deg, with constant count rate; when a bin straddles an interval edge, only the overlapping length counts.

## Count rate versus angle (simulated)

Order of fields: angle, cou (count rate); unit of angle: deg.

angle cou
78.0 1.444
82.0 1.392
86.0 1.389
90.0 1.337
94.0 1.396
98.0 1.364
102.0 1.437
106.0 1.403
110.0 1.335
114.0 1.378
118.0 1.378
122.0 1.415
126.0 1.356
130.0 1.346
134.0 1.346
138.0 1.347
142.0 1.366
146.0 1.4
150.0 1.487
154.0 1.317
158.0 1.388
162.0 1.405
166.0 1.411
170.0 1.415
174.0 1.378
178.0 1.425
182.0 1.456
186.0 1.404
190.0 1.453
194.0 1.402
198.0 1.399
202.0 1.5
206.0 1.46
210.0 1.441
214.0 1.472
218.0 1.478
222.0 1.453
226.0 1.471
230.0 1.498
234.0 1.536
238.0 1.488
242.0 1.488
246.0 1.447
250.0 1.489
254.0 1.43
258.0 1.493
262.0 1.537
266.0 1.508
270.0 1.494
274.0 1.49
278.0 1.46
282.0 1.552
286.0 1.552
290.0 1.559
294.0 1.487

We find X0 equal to 202.0 deg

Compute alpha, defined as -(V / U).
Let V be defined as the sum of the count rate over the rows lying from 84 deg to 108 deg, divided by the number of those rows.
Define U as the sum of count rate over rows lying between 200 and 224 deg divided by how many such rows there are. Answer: -0.95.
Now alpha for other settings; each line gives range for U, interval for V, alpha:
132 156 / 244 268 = -1.08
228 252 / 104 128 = -0.92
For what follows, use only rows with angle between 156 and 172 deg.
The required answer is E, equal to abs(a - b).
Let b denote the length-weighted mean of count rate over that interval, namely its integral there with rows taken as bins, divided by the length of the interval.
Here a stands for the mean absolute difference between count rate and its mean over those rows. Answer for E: 1.40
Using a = 0.008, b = 1.40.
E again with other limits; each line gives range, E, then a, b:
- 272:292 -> 1.48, 0.038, 1.52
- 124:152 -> 1.34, 0.037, 1.38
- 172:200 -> 1.39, 0.024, 1.42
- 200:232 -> 1.46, 0.015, 1.47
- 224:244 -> 1.48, 0.017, 1.50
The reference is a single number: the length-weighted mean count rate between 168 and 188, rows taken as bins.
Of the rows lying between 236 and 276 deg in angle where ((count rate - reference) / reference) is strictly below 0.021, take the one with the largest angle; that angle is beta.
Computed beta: 254.0 deg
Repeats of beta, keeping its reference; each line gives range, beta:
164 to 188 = 186.0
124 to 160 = 158.0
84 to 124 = 122.0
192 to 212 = 210.0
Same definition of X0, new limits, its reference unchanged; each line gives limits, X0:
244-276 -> 262.0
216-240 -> 234.0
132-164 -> 150.0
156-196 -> 182.0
